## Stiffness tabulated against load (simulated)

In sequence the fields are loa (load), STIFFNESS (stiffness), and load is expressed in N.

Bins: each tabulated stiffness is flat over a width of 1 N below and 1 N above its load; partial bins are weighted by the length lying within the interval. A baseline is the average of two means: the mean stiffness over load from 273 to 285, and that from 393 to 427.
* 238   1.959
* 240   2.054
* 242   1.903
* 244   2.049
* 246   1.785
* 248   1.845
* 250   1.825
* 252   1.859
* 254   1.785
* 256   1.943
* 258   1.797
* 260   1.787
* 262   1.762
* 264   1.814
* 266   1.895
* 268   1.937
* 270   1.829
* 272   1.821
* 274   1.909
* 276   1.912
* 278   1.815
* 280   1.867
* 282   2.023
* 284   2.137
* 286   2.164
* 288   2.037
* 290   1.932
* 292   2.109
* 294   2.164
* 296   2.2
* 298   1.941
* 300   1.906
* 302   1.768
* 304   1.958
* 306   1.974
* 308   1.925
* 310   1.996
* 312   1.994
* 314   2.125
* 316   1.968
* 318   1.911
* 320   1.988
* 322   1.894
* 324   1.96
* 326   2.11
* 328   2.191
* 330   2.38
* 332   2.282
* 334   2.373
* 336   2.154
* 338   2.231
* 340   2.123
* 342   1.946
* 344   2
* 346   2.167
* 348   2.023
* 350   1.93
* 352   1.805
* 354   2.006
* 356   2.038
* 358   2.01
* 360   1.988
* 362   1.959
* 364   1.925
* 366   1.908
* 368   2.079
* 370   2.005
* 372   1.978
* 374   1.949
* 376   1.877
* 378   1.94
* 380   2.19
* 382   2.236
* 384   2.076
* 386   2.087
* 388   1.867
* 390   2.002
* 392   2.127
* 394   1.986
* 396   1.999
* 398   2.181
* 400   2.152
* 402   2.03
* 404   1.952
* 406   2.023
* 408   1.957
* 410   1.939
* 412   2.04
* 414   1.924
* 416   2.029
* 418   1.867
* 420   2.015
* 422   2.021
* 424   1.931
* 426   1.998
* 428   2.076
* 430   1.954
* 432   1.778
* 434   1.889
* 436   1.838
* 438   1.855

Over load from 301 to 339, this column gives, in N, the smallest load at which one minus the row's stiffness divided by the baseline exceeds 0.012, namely 302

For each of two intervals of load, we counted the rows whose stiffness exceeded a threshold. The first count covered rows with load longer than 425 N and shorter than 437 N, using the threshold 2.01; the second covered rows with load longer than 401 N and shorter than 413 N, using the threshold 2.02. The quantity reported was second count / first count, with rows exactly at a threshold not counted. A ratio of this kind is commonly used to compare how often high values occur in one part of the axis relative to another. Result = 3.0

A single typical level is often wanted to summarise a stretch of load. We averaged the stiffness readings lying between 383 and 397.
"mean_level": 2.02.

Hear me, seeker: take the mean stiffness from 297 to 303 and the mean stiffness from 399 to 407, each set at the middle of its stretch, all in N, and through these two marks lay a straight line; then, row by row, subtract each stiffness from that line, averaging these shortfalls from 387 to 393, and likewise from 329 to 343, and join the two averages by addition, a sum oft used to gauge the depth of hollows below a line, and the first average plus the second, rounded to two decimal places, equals -0.26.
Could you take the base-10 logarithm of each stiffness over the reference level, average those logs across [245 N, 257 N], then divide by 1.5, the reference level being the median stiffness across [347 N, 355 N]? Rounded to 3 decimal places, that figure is -0.020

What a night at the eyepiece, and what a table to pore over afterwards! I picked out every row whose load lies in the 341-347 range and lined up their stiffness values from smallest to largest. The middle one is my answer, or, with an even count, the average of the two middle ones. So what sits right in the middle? 2.00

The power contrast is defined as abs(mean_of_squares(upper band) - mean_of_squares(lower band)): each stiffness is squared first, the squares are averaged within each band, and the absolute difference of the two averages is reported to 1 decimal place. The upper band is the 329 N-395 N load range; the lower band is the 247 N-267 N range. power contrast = 0.9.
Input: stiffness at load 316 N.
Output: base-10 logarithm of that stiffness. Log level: 0.294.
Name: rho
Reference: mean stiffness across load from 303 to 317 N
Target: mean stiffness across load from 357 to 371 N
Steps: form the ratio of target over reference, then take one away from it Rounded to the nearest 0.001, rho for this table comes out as -0.005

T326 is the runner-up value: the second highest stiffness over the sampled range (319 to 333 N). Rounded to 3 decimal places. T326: 2.282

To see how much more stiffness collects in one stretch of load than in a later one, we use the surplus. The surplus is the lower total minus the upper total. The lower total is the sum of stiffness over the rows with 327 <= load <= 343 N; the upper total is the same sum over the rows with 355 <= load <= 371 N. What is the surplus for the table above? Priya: 1.8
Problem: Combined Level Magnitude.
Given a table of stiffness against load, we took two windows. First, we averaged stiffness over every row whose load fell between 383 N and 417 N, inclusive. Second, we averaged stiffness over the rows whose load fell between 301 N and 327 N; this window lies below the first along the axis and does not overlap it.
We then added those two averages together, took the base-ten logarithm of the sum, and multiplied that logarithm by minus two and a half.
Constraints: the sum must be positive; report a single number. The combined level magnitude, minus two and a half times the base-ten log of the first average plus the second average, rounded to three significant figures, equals -1.50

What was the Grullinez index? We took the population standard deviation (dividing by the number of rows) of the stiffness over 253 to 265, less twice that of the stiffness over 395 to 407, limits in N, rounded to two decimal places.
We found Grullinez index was -0.11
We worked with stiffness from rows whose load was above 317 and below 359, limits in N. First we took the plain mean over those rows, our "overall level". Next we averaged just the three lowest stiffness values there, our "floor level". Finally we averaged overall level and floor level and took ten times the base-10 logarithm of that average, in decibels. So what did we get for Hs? 2.95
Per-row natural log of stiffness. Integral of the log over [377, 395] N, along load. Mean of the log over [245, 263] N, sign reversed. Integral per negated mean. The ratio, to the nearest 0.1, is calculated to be -21.6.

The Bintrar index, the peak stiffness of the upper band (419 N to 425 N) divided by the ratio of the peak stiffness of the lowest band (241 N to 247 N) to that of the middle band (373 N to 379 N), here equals 1.92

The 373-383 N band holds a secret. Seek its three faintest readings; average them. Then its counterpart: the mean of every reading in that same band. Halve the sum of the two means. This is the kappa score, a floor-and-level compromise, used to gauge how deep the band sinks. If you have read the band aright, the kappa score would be 1.98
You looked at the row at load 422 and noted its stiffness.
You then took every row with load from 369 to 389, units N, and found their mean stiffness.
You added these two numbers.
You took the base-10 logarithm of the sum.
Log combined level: 0.607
